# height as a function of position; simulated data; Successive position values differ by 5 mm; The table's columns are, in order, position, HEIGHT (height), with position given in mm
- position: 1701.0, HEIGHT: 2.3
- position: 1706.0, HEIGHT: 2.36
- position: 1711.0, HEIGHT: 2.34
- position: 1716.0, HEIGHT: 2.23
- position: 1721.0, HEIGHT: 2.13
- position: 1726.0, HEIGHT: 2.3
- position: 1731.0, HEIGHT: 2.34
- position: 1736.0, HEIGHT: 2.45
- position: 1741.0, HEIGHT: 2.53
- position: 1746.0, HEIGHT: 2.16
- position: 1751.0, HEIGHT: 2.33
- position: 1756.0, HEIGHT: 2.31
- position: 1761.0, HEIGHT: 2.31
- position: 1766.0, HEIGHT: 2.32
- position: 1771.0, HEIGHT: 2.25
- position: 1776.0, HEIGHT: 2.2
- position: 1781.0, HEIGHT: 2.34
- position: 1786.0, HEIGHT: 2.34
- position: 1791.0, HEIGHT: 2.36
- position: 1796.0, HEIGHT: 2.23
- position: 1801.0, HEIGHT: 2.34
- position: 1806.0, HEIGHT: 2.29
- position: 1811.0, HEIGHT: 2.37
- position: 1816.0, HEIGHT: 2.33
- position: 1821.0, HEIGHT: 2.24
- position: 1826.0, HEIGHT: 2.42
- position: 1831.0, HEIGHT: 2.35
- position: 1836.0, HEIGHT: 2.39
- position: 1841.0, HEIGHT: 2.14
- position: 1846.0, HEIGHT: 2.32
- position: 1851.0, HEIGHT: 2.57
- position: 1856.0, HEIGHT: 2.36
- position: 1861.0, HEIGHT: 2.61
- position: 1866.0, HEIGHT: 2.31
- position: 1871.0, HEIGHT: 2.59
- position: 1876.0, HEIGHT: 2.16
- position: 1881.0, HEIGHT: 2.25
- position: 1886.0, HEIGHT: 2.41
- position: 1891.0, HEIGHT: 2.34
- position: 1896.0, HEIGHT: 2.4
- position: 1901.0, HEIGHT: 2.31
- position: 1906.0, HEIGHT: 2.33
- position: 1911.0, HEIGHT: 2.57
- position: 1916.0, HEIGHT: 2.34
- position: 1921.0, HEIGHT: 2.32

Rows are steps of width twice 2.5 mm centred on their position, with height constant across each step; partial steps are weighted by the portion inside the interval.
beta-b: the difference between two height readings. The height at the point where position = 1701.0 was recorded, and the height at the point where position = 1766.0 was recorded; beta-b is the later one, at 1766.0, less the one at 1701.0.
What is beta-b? 0.02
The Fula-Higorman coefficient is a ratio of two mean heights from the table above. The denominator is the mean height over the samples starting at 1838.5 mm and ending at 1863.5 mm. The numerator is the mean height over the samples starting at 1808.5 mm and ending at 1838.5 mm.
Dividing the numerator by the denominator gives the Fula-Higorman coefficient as 0.98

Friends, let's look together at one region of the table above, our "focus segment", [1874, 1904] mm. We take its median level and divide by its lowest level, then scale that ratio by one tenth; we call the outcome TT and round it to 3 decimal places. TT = 0.108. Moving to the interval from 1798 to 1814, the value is 0.102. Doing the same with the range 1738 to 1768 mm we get 0.107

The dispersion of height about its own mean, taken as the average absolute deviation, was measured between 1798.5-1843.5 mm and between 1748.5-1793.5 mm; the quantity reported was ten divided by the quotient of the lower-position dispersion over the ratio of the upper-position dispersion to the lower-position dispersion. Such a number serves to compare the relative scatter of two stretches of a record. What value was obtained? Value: 484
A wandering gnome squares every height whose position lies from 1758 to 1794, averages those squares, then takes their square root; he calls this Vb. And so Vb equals 2.30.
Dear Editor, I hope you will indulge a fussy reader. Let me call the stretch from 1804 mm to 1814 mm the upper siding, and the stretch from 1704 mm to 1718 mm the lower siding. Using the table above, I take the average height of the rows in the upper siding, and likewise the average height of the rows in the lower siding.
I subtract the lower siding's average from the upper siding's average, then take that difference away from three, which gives 2.98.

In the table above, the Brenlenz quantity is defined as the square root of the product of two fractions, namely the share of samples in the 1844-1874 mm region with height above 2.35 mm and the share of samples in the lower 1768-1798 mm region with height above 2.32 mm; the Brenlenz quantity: 0.58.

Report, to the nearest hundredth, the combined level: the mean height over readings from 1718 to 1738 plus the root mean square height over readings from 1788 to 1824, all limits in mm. 4.61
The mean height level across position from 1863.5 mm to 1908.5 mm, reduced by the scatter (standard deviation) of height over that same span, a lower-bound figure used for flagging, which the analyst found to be 2.23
